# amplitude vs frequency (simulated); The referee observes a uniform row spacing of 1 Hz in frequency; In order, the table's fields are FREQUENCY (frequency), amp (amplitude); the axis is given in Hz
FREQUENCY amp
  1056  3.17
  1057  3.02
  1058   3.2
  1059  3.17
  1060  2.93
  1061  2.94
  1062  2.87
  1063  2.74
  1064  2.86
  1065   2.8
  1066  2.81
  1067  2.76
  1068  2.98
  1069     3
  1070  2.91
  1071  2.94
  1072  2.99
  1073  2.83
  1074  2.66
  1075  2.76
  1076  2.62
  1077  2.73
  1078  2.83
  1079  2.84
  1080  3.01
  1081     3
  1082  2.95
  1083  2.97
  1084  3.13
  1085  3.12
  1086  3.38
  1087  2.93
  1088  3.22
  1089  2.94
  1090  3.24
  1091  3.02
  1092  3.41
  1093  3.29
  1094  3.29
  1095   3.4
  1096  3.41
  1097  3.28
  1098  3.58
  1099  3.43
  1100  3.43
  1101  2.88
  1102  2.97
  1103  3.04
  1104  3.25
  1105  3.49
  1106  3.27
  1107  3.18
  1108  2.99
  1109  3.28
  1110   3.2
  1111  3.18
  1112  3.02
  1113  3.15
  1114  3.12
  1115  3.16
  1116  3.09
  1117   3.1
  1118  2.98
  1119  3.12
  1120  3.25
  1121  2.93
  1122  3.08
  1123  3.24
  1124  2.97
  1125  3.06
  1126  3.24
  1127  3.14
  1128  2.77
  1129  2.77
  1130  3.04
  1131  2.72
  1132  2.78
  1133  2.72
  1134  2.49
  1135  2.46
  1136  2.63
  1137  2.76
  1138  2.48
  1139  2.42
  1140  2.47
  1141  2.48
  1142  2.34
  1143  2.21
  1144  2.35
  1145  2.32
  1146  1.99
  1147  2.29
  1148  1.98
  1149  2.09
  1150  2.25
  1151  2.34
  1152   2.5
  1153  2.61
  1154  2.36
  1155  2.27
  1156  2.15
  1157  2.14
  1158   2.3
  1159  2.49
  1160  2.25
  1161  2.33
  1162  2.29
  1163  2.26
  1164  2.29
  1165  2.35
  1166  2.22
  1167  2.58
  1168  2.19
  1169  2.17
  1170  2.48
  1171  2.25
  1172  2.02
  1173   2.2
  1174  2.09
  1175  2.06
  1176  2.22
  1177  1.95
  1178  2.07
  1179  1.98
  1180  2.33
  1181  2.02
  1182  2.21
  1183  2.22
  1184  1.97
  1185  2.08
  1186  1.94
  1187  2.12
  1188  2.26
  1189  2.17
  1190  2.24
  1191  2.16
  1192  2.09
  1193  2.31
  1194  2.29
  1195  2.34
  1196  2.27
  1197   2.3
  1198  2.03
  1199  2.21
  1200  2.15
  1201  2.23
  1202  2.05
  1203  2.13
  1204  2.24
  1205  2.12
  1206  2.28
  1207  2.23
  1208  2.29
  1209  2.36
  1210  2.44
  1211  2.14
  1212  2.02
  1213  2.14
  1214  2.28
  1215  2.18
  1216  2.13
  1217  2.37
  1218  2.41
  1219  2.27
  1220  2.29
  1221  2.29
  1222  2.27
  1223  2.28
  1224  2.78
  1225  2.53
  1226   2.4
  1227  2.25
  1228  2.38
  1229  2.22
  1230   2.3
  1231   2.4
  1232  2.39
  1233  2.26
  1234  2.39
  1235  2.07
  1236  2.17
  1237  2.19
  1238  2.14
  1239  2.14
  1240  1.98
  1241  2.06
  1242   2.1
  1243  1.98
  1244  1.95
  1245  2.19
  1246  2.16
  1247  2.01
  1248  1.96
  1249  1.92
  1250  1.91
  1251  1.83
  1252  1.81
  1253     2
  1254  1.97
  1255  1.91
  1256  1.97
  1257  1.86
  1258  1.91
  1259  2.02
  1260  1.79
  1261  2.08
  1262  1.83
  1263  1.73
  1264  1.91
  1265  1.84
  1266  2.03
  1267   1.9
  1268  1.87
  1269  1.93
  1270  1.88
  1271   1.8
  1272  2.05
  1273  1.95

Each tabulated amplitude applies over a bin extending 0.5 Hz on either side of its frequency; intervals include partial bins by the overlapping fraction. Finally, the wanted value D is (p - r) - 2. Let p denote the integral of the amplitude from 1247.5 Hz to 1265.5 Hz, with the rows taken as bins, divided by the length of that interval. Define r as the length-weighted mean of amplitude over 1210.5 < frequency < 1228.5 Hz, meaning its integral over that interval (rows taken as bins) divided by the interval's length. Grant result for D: -2.4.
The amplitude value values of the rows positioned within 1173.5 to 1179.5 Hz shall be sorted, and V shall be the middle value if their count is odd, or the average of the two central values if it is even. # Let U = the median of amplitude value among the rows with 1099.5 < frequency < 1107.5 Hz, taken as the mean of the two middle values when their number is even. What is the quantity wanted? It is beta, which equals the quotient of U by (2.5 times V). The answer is 0.62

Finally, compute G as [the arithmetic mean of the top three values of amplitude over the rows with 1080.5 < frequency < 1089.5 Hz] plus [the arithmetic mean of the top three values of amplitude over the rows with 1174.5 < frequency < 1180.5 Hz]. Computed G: 5.45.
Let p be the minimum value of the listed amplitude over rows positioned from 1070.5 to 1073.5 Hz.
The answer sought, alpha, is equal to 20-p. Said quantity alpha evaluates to 17.2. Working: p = 2.83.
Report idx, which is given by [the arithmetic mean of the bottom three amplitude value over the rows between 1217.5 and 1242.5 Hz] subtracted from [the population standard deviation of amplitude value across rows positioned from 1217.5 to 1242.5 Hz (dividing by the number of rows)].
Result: -1.87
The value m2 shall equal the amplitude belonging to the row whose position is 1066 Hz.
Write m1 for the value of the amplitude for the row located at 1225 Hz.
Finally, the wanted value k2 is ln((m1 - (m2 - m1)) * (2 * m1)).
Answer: 2.43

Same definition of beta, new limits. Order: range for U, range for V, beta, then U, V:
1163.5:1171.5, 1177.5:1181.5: 0.44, 2.3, 2.0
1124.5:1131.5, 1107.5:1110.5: 0.38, 3.0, 3.2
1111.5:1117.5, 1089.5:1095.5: 0.38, 3.1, 3.3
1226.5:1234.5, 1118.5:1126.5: 0.30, 2.3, 3.1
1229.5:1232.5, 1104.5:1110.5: 0.30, 2.4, 3.2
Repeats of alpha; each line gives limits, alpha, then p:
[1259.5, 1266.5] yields 18.3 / 1.73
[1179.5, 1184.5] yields 18.0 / 1.97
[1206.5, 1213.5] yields 18.0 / 2.02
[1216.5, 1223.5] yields 17.7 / 2.27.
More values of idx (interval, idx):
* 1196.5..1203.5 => -1.98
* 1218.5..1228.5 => -2.11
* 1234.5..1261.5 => -1.69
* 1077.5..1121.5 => -2.67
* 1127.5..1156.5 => -1.77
